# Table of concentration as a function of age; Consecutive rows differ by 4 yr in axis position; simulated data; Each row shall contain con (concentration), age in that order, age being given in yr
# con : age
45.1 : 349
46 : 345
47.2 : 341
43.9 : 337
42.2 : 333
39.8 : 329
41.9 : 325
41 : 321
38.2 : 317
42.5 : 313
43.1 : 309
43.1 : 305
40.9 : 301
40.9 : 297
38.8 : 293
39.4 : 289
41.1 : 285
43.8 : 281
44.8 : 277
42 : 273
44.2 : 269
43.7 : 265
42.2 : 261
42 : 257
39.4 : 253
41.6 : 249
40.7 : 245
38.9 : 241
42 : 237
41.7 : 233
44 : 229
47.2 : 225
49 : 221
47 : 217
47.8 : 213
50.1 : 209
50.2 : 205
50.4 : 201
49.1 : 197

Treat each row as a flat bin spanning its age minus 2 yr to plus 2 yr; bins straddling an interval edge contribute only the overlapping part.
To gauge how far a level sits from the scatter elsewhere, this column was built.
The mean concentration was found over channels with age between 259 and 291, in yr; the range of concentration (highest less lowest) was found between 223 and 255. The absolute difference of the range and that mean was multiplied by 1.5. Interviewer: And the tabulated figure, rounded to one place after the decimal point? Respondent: 51.5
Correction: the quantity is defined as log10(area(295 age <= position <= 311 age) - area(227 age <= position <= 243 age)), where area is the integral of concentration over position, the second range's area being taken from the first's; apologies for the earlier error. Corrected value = 0.75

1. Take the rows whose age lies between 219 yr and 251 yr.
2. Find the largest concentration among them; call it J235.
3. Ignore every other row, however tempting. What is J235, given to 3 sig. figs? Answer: 49.0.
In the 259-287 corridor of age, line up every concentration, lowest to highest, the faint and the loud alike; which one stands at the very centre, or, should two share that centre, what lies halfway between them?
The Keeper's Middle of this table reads 44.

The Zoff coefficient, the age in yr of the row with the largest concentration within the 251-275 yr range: 269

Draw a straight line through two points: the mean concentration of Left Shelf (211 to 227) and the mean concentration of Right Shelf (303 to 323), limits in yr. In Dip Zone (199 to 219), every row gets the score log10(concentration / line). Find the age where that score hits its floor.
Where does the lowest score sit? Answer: 217 yr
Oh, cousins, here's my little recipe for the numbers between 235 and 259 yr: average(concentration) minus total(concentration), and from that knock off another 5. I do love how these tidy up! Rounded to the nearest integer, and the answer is -209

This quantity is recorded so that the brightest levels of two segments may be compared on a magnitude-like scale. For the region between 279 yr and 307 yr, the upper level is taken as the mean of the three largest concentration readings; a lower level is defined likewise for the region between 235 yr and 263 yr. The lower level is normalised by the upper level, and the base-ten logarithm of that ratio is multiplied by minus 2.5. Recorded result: 0.02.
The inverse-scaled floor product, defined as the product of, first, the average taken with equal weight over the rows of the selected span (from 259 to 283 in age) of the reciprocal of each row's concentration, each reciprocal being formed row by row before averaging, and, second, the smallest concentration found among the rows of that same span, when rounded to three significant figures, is 0.967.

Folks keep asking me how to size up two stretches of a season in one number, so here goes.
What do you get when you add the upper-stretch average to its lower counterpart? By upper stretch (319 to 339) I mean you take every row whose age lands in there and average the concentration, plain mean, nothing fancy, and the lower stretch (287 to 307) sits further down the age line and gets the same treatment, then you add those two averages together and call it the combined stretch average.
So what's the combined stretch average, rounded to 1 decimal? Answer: 82.4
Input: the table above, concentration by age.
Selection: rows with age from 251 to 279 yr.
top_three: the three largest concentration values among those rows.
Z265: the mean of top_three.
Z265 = 44.2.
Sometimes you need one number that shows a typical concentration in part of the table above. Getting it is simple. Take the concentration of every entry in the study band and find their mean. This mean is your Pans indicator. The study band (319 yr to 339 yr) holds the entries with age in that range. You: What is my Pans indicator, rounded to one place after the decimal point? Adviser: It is 41.8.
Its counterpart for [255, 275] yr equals 42.8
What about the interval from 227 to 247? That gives 41.5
